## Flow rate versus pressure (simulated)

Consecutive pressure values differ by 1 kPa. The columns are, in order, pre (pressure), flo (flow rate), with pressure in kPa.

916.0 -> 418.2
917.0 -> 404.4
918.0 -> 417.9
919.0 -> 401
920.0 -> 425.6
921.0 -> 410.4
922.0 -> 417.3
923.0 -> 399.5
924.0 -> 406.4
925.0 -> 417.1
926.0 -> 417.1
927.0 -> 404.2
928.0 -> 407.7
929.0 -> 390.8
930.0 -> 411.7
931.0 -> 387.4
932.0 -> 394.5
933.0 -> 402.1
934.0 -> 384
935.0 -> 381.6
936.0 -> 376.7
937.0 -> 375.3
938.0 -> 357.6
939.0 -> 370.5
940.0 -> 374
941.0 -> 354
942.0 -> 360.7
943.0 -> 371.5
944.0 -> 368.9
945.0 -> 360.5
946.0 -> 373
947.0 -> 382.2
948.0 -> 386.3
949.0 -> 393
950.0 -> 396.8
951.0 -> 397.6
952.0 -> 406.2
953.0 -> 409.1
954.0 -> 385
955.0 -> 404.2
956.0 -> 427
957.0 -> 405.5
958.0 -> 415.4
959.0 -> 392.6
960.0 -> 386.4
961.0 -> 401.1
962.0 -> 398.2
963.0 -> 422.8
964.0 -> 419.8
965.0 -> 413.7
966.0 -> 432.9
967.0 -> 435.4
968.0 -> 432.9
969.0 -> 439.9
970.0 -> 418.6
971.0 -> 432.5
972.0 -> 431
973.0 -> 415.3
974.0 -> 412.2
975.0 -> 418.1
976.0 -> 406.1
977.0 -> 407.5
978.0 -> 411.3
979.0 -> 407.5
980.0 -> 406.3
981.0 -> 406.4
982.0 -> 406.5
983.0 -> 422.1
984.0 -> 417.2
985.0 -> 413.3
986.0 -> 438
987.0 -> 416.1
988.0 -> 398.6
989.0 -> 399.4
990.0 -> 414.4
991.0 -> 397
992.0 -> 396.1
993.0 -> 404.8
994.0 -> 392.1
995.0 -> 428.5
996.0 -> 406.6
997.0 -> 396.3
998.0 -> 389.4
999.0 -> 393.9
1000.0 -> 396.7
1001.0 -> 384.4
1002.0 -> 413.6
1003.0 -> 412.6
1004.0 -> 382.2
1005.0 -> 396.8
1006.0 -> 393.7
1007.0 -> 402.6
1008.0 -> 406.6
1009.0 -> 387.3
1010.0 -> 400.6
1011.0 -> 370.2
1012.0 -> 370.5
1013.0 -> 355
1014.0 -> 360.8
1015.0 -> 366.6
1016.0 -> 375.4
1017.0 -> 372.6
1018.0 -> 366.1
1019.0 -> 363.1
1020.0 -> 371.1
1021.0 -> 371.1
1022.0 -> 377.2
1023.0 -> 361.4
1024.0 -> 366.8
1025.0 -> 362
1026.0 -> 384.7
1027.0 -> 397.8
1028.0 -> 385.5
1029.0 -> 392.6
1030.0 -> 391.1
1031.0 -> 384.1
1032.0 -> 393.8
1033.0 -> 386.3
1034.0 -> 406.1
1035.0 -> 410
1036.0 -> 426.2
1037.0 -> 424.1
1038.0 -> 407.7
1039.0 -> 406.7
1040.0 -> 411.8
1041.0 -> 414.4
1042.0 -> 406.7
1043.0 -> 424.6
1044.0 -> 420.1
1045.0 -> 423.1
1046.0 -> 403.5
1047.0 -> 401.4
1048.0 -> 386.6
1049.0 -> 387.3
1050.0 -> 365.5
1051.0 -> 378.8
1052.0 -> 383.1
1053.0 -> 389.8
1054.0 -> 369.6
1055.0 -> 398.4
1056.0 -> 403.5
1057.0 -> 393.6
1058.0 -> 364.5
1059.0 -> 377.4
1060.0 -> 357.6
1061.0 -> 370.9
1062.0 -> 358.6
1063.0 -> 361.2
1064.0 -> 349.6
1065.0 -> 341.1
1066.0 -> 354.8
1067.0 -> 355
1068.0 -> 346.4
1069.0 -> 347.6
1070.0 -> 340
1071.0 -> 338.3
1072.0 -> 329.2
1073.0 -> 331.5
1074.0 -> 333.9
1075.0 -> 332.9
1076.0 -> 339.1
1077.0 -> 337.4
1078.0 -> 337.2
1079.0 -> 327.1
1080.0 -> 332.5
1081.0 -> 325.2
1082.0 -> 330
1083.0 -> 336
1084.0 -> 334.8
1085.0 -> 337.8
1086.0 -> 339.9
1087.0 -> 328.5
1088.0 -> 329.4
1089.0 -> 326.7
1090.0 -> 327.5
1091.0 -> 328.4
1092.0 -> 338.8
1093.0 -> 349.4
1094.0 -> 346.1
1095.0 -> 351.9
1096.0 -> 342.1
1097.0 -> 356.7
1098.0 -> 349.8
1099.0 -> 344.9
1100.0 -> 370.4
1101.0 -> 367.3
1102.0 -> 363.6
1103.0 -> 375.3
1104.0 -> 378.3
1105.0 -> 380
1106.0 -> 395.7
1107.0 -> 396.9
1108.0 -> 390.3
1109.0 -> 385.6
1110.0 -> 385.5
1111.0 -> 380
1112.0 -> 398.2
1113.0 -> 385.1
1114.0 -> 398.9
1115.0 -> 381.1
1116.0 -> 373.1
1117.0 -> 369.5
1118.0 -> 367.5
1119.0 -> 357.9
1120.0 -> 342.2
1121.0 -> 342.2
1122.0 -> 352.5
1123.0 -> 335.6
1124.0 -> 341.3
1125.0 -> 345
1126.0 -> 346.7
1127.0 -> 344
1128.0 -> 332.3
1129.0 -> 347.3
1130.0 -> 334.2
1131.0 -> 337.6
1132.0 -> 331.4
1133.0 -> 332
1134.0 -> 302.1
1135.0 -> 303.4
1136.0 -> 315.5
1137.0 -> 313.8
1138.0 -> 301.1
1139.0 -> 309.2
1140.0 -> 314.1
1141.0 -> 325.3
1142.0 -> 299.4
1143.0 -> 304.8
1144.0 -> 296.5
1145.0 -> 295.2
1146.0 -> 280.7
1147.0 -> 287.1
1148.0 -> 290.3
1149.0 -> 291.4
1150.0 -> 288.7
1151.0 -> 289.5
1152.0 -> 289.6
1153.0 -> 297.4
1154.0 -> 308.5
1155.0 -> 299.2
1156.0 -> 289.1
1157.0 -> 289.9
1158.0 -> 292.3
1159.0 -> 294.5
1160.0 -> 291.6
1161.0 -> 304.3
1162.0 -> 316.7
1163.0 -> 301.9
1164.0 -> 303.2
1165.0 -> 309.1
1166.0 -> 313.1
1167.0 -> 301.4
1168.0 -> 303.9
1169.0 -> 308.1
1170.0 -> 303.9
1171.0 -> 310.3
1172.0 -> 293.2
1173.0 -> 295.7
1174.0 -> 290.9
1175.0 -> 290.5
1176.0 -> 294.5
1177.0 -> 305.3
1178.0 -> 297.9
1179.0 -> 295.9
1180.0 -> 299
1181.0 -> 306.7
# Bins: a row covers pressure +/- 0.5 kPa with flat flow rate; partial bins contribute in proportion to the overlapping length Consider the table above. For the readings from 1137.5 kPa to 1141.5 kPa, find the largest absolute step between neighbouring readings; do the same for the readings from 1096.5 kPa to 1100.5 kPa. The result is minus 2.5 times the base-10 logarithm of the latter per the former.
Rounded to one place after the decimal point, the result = -0.9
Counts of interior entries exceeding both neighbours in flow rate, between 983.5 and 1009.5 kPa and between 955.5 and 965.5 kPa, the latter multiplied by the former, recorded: 24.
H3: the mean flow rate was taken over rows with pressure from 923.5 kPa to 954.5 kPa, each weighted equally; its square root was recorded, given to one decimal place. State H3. 19.7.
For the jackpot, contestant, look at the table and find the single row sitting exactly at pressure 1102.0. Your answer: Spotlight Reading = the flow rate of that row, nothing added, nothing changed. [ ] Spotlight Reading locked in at 363.6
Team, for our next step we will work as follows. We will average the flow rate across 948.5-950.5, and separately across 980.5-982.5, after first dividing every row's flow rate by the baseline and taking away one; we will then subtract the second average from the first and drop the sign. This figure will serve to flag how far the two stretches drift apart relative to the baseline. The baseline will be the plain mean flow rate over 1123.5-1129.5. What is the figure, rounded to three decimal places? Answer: 0.034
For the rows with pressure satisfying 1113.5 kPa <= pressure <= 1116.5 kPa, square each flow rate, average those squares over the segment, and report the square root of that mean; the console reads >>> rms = 385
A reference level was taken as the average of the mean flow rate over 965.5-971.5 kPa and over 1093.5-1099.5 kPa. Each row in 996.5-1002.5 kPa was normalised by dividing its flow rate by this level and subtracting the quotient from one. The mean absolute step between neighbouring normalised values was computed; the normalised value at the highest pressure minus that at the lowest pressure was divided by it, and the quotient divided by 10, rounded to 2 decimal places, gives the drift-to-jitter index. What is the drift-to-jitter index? -0.16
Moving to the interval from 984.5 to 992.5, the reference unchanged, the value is 0.12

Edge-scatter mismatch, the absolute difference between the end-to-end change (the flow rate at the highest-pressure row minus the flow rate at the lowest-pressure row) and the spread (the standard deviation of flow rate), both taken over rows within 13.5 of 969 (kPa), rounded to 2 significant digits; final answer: 34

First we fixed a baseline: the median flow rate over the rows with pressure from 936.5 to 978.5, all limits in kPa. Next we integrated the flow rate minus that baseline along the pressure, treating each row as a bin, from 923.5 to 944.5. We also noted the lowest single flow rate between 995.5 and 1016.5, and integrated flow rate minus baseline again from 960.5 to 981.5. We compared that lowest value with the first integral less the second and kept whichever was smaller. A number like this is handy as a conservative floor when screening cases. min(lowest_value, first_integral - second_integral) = -656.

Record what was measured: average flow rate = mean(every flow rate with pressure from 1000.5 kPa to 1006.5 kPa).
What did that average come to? 397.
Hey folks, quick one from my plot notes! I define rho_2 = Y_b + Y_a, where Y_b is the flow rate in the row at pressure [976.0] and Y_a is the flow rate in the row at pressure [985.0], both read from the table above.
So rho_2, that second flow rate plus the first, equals 819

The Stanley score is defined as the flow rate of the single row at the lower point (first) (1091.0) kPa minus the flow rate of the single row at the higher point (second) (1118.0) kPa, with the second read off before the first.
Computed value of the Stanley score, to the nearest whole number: -39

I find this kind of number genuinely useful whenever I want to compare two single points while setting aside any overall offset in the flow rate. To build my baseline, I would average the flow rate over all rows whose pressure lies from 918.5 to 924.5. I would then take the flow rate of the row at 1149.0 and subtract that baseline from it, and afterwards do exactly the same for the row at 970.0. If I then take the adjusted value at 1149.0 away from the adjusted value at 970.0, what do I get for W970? 127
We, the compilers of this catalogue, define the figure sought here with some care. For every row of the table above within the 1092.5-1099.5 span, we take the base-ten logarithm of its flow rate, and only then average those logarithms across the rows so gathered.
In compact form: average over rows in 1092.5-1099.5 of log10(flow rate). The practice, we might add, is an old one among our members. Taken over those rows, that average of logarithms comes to 2.54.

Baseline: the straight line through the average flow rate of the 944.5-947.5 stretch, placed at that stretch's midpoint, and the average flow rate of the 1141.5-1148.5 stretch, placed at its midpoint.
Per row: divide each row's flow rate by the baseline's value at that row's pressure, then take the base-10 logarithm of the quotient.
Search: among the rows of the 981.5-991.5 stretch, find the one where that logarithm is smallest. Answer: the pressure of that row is 991.0 kPa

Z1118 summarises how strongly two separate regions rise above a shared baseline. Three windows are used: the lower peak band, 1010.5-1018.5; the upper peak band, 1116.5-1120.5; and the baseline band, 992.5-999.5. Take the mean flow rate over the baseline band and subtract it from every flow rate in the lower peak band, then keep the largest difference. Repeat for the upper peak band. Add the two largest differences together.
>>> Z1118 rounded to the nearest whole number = -58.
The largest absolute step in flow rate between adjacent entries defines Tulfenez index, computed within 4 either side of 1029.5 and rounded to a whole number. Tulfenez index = 13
